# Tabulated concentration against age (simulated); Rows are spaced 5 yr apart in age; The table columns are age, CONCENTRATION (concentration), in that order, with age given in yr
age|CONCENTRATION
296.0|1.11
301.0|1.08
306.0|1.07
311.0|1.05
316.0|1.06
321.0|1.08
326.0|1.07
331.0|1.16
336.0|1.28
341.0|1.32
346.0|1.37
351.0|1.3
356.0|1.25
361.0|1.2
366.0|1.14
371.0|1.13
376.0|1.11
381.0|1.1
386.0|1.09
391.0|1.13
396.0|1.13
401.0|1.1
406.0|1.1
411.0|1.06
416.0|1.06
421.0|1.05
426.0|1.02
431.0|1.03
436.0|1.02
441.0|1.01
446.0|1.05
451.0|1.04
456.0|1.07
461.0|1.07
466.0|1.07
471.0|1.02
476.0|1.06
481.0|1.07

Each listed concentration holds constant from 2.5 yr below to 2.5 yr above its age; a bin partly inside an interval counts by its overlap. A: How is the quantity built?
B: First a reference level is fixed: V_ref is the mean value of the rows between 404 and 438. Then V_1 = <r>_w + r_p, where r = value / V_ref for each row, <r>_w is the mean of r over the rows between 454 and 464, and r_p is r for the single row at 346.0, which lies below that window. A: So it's 2.33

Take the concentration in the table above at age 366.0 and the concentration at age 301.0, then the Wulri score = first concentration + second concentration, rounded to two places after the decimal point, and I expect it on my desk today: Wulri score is 2.22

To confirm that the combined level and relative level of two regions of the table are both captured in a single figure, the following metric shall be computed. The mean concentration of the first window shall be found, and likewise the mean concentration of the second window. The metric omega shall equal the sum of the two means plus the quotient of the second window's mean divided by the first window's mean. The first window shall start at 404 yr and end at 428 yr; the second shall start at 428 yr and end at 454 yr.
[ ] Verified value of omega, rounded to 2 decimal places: 3.06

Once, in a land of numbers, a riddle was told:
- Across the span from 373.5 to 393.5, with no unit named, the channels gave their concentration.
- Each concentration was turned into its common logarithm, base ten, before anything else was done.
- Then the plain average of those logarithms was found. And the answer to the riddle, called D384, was 0.044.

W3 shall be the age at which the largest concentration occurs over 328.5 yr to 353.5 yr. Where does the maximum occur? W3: 346.0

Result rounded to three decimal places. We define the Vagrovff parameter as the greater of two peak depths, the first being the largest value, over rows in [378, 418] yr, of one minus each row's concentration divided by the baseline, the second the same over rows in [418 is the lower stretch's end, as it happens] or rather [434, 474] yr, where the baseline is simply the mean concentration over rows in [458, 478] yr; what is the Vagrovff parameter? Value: 0.043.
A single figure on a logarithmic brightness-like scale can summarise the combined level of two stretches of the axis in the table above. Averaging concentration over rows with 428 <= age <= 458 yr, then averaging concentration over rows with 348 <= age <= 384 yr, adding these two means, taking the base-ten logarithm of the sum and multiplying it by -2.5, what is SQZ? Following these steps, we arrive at -0.862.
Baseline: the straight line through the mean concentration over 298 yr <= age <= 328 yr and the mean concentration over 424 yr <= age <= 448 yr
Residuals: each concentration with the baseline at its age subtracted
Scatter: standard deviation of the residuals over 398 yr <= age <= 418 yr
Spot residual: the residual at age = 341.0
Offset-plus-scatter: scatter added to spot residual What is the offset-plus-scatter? 0.28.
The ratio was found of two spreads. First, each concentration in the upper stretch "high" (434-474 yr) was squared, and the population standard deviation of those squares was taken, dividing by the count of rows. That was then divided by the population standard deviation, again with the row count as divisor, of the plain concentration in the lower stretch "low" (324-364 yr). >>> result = 0.54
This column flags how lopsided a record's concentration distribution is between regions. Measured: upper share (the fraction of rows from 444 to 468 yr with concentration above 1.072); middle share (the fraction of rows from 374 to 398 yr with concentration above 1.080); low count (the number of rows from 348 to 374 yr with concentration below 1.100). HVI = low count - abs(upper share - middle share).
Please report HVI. -1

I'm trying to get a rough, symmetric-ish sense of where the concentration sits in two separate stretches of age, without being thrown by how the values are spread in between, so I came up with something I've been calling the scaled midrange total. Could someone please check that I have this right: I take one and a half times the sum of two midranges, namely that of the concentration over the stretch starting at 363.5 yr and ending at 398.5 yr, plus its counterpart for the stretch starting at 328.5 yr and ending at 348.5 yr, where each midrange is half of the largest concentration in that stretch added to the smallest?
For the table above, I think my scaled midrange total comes 3.57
